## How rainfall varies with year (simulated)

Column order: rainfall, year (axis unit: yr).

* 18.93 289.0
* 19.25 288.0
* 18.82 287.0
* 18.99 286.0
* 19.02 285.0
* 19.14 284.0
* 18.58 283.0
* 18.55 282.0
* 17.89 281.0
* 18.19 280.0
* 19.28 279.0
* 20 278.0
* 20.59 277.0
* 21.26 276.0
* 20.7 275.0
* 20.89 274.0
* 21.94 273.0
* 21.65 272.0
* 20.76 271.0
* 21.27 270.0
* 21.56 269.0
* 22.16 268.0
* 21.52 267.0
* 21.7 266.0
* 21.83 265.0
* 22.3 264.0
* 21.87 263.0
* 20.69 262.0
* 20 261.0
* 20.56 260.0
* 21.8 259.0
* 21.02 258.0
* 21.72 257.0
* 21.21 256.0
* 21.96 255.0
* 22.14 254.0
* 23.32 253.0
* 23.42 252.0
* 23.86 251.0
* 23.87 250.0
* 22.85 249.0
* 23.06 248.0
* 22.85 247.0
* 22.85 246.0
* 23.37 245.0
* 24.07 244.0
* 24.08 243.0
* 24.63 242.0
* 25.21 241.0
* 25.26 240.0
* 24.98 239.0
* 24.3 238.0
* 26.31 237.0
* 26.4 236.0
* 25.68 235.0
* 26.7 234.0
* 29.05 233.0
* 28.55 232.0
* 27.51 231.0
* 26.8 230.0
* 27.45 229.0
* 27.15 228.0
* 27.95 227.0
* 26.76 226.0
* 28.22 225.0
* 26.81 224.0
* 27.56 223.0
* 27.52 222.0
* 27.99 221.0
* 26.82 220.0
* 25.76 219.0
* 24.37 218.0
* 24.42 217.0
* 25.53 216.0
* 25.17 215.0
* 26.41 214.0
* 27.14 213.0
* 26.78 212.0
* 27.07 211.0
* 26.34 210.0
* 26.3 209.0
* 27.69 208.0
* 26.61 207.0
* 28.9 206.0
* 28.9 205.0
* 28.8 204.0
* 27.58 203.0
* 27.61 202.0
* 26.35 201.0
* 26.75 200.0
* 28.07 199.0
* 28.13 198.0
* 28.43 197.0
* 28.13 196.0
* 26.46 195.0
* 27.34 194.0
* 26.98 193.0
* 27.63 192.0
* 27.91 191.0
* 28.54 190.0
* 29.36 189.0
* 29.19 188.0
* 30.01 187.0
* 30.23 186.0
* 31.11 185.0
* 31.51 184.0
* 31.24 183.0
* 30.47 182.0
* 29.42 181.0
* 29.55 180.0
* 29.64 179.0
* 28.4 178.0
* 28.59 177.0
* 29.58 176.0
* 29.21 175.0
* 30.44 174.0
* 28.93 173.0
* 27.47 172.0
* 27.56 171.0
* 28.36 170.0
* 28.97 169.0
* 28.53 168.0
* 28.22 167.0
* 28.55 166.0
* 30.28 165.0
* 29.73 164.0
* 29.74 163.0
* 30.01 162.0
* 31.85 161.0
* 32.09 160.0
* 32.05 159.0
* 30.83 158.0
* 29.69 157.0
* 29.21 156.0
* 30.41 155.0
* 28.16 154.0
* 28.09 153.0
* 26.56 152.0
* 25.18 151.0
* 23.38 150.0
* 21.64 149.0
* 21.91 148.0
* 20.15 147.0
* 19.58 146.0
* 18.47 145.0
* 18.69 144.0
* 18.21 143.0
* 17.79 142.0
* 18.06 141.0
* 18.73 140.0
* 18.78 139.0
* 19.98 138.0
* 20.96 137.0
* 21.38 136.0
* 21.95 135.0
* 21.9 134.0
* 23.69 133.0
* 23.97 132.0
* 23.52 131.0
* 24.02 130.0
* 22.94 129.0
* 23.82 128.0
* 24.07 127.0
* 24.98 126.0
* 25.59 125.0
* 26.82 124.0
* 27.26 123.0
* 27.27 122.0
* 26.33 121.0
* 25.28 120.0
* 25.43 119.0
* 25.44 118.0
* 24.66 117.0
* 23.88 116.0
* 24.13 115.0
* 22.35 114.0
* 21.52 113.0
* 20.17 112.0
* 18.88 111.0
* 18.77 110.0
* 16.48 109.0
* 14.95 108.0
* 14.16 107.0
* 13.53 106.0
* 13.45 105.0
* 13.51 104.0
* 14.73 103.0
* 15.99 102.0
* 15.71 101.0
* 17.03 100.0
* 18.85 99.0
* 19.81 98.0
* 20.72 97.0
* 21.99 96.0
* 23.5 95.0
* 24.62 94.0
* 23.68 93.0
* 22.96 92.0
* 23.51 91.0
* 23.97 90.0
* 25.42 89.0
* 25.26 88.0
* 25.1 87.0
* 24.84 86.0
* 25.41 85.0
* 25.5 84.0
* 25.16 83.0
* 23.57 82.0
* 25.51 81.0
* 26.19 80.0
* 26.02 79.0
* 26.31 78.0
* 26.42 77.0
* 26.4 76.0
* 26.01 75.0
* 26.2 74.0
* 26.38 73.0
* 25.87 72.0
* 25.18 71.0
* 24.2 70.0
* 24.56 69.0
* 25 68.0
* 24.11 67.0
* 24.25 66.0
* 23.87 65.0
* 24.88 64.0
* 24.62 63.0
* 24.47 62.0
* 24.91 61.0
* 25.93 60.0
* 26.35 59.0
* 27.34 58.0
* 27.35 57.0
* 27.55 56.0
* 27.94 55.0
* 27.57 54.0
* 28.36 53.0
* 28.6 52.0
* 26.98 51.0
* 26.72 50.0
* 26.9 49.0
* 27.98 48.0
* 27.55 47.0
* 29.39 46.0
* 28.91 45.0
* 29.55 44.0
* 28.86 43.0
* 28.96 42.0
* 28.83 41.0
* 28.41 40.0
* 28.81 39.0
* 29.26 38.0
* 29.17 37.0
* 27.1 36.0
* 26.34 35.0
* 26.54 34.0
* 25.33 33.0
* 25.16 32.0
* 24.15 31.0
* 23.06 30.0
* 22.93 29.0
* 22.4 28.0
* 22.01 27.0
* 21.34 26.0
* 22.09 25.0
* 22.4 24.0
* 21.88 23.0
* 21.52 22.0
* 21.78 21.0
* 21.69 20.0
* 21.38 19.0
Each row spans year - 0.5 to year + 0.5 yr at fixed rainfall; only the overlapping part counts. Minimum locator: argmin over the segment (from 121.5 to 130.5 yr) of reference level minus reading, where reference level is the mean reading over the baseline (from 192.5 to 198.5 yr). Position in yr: 122.0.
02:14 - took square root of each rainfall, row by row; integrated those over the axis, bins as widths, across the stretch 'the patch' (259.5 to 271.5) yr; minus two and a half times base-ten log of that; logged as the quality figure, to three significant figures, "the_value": -4.36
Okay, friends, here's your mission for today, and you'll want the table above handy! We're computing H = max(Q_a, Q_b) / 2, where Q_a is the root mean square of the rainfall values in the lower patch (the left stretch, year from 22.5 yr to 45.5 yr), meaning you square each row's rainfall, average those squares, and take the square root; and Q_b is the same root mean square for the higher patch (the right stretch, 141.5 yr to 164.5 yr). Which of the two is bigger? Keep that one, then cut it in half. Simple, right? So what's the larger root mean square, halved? 13.1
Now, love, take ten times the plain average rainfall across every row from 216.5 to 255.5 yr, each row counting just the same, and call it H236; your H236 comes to 254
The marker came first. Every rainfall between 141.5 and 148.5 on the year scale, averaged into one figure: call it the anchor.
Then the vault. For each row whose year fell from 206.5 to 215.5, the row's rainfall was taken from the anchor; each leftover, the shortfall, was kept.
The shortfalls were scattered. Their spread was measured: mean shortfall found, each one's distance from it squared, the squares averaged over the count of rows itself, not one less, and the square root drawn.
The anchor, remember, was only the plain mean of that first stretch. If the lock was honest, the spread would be 0.66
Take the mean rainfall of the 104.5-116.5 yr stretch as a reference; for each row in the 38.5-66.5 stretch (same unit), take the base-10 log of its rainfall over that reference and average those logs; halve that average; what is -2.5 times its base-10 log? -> 2.70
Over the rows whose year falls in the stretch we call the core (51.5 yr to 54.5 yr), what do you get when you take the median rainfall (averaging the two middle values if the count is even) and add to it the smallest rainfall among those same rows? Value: 55.9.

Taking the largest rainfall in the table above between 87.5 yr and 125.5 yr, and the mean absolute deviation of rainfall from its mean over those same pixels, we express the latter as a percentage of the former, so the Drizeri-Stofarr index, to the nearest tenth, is 14.1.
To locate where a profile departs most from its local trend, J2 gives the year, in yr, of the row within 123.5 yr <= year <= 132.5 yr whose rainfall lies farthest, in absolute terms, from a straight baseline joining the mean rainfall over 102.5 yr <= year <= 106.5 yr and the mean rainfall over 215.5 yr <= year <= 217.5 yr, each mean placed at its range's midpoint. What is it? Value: 124.0 yr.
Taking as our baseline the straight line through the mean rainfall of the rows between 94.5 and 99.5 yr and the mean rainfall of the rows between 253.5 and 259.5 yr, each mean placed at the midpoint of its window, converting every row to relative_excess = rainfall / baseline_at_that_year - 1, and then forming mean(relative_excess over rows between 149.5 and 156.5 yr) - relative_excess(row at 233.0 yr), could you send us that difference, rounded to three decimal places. -0.062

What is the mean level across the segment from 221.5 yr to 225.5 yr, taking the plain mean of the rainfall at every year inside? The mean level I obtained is 27.5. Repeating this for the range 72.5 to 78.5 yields 26.3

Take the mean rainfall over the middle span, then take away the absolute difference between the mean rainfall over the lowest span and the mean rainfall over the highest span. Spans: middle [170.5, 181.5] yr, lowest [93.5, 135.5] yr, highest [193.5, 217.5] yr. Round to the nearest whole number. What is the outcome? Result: 23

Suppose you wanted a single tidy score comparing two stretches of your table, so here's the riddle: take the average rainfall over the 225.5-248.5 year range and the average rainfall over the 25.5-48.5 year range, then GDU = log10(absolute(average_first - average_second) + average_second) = 1.44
